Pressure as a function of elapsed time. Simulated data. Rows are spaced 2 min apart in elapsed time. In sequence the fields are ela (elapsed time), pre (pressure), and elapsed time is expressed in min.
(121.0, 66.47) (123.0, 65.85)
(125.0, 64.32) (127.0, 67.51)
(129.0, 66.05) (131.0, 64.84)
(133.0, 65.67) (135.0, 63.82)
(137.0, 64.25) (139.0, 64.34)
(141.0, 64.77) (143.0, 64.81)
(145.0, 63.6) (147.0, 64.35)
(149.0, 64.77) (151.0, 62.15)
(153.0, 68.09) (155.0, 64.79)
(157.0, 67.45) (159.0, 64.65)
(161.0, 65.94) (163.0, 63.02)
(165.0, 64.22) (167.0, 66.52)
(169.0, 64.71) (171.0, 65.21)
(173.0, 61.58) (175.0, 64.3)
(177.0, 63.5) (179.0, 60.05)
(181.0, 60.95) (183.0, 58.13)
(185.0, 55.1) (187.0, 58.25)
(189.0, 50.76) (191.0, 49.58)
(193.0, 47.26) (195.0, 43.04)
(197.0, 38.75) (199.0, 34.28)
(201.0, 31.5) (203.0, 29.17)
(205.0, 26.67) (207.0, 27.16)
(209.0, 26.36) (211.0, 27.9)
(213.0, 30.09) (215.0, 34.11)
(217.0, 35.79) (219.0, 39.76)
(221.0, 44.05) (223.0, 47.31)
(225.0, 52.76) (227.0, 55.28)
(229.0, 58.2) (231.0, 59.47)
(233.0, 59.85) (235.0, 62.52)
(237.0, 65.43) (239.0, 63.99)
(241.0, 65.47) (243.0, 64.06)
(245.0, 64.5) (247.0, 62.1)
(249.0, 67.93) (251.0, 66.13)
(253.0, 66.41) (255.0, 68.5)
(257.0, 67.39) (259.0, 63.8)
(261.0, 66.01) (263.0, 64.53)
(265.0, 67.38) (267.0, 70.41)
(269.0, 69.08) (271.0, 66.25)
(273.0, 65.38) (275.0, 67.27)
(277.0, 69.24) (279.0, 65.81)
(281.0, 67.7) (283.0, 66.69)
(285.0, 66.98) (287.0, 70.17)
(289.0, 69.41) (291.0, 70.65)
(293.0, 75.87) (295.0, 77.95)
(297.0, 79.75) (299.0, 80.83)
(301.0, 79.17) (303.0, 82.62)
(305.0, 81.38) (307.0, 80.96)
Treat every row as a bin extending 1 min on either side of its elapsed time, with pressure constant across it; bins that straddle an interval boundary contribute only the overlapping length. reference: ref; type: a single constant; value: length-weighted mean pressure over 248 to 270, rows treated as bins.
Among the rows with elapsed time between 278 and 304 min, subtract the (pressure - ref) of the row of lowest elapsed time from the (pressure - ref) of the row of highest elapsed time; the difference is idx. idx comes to 17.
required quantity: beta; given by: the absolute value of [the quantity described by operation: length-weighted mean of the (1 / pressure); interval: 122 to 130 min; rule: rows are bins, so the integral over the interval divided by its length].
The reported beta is 0.0152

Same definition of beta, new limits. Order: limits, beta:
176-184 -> 0.0165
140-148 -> 0.0155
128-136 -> 0.0154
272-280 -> 0.0149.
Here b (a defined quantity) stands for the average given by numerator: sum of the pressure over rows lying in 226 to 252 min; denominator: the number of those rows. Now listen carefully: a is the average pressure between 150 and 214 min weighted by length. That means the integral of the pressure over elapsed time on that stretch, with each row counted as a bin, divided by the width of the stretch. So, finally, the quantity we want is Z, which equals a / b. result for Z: 0.83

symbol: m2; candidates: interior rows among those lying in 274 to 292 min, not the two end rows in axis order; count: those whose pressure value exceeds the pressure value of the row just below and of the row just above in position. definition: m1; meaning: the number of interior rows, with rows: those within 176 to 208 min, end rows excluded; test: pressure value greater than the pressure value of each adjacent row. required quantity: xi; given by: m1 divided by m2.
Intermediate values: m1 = 2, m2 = 3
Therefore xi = 0.7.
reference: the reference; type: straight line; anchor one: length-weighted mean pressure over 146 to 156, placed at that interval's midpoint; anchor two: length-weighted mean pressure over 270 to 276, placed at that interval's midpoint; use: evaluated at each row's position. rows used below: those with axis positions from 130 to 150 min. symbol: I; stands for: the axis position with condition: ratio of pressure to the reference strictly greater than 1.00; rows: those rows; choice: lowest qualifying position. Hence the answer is 131.0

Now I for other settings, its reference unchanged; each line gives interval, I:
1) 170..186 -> 171.0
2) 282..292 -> 283.0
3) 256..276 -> 257.0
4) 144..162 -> 153.0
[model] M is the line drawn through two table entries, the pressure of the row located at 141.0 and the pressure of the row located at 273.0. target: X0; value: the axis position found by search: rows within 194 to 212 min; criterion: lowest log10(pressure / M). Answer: 209.0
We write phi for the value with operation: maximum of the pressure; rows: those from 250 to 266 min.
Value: 68.5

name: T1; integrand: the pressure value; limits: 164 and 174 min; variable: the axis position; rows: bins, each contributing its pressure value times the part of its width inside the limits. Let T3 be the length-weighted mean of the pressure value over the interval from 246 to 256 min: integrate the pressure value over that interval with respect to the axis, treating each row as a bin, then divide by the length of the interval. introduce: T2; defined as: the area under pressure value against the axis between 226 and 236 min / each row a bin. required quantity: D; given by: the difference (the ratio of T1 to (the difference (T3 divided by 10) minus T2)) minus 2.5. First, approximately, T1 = 644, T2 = 591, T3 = 66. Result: -3.6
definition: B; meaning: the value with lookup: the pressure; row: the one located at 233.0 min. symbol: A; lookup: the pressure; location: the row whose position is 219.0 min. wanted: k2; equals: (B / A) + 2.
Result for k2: 3.5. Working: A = 39.76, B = 59.85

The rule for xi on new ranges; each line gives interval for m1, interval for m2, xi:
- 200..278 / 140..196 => 0.8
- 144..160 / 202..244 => 1.0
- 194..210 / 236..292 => 0.1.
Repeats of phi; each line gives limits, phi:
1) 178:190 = 60.95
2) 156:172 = 67.45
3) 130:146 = 65.67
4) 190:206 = 49.58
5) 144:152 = 64.77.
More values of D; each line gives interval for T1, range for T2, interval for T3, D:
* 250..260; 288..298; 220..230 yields -3.4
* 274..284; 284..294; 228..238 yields -3.5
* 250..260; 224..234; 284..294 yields -3.7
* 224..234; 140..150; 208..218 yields -3.4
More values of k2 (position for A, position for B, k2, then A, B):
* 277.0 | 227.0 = 2.8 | 69.24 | 55.28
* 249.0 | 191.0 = 2.7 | 67.93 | 49.58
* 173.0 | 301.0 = 3.3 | 61.58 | 79.17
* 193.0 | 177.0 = 3.3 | 47.26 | 63.5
